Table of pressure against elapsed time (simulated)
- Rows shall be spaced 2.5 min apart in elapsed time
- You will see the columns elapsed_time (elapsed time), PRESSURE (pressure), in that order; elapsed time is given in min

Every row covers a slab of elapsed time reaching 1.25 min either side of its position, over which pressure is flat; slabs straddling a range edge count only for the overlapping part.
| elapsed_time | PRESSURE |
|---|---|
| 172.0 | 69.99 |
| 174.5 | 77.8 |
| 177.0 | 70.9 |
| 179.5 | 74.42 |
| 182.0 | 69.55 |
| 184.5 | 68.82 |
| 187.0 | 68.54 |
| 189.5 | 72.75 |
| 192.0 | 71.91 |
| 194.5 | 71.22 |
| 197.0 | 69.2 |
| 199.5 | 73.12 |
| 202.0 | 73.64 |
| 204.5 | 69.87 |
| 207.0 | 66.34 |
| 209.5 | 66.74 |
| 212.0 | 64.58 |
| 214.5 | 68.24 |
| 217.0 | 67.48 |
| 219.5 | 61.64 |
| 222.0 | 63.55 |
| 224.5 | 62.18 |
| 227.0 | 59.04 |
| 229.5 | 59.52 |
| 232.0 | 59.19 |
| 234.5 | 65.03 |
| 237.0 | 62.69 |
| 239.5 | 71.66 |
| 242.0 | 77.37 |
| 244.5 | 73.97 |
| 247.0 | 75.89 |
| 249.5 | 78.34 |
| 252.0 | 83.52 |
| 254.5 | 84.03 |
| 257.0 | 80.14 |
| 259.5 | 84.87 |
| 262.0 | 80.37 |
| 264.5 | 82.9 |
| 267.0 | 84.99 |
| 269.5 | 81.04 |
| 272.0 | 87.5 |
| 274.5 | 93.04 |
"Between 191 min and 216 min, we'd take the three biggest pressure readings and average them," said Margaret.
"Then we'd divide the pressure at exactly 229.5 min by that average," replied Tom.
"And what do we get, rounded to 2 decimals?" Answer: 0.82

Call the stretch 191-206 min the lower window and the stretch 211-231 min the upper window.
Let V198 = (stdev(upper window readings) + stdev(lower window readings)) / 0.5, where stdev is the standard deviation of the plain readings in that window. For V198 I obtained 10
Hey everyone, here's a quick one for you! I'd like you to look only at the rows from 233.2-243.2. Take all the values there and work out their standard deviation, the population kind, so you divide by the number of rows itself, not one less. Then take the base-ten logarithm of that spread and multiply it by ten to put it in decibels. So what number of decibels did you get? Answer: 7.6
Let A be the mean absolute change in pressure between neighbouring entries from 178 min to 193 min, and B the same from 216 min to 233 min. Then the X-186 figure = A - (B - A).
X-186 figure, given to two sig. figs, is 2.2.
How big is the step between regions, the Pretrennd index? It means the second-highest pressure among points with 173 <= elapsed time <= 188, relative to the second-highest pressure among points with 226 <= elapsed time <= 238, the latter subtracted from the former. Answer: 12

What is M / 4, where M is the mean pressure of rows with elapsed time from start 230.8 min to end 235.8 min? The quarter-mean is 15.5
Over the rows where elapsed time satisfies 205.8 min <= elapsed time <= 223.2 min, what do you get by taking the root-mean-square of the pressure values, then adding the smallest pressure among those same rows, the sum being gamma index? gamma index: 127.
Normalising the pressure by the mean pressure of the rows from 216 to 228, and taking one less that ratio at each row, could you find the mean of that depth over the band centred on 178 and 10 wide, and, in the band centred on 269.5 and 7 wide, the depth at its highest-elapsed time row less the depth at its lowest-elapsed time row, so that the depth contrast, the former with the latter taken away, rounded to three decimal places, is -0.126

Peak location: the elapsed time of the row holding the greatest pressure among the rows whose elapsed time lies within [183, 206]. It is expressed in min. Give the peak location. 202.0 min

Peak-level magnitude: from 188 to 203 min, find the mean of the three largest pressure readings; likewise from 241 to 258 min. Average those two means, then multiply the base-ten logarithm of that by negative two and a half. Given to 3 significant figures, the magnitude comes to -4.73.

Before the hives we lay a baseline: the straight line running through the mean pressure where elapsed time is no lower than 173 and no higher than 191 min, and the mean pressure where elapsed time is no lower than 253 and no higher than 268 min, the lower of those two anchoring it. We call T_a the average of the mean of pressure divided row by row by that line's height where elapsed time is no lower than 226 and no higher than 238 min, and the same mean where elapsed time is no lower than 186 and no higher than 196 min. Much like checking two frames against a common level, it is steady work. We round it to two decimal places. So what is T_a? 0.87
